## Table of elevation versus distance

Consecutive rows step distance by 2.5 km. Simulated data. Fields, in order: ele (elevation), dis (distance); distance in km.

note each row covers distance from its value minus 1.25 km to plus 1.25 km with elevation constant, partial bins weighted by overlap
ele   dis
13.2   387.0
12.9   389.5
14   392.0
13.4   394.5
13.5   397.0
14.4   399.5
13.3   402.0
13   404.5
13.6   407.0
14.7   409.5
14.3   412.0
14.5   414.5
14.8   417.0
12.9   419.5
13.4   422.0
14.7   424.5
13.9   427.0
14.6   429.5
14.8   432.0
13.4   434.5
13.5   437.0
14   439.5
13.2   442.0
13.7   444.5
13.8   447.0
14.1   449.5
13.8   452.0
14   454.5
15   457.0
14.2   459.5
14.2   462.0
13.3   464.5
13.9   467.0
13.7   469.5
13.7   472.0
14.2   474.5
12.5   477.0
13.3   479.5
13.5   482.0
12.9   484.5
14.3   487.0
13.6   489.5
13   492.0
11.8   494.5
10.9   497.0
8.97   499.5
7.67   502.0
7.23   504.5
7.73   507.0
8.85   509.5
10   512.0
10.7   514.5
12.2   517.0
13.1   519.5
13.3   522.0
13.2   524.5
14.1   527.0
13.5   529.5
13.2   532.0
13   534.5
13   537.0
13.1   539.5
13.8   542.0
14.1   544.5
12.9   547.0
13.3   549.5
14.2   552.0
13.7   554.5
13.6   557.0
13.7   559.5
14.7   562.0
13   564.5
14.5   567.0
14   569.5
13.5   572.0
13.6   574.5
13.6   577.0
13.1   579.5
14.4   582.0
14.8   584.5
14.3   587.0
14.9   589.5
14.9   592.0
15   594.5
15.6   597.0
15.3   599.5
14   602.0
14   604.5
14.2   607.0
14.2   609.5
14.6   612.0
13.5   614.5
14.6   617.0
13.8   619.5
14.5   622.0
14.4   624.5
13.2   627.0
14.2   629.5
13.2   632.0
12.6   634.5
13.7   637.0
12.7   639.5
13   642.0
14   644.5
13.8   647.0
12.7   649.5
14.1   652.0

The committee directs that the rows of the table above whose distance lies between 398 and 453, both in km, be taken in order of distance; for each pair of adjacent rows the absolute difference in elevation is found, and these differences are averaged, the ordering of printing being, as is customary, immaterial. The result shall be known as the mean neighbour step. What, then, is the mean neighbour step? 0.64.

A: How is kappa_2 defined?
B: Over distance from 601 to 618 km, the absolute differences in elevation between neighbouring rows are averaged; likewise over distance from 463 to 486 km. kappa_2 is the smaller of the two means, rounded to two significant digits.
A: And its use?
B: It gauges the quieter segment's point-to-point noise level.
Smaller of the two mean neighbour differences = 0.47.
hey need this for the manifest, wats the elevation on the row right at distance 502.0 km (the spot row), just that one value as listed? 7.67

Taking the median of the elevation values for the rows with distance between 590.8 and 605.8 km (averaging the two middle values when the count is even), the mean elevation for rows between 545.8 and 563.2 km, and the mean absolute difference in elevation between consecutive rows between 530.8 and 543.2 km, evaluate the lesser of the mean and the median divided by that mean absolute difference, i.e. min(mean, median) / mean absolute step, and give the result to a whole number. 55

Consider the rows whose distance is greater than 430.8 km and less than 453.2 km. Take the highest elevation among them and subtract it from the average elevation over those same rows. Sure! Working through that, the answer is -1.0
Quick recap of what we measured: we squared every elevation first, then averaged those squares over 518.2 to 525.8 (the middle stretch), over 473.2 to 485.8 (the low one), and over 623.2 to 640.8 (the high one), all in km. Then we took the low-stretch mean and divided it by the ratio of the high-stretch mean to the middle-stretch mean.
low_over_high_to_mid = 170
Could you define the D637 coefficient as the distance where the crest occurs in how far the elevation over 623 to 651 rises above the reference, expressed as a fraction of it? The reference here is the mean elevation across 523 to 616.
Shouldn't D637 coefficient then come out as 624.5 km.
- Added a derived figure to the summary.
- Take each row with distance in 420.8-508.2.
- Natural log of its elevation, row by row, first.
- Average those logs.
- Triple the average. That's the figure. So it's 7.65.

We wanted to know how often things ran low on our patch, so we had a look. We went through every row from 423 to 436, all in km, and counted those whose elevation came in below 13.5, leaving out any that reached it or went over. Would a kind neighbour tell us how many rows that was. 1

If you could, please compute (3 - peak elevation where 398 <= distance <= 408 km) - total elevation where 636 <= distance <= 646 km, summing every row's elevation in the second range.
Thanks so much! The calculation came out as -65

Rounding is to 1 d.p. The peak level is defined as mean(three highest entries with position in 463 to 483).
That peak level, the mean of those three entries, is 13.9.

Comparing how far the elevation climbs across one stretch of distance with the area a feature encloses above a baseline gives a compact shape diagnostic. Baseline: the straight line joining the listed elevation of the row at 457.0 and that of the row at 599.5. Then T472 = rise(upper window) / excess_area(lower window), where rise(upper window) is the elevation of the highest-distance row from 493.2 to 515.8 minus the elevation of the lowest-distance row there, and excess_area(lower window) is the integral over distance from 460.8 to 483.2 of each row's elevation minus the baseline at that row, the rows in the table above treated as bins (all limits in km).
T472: 0.034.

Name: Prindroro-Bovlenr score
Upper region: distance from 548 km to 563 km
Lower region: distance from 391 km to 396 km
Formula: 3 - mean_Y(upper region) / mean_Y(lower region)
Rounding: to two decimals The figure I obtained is 1.99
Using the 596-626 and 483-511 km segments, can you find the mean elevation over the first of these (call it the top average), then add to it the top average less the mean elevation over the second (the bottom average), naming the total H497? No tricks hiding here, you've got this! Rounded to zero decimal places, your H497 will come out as 18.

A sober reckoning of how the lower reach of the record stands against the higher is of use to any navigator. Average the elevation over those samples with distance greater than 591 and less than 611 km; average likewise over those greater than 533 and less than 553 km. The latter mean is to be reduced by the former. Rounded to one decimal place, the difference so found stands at -1.2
